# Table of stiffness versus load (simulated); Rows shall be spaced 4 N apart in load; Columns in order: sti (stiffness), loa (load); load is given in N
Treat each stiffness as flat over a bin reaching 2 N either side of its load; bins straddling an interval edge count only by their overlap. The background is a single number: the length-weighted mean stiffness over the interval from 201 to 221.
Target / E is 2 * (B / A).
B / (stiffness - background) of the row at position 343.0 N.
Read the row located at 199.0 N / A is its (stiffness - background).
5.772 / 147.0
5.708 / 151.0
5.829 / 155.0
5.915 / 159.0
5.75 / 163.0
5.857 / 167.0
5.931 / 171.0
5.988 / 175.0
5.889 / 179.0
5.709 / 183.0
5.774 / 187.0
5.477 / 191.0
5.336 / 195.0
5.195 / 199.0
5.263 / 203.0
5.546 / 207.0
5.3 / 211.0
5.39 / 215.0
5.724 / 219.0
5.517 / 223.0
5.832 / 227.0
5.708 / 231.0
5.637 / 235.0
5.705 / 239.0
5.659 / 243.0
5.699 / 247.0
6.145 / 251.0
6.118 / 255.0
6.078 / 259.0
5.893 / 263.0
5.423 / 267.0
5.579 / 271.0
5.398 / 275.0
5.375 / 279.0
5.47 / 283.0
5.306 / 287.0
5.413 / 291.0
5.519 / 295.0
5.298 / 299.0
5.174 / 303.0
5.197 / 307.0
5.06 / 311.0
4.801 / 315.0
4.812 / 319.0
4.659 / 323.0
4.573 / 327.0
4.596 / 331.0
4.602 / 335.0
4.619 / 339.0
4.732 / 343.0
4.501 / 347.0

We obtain 6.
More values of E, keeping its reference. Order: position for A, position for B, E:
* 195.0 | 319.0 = 12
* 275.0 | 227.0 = -17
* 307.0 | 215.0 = 0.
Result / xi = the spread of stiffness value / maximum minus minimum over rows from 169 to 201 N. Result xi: 0.79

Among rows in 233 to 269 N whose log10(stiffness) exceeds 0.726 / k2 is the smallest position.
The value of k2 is 235.0 N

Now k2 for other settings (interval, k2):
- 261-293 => 263.0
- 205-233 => 207.0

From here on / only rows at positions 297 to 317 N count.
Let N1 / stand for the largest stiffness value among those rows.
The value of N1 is 5.298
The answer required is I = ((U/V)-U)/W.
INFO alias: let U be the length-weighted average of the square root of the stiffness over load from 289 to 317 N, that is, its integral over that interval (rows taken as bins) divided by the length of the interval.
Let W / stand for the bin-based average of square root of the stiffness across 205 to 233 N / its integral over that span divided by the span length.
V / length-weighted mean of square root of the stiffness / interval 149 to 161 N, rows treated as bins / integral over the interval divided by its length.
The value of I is -0.57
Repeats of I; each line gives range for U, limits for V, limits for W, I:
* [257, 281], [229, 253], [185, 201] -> -0.59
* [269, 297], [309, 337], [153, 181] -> -0.52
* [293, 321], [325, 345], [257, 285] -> -0.51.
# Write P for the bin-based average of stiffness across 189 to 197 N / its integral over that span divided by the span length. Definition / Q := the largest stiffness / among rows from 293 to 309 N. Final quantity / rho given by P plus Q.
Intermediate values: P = 5.41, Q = 5.519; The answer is 10.9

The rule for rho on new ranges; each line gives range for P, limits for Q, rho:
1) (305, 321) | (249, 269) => 11.1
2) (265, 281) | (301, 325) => 10.6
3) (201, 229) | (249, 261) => 11.7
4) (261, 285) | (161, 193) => 11.5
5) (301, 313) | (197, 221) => 10.9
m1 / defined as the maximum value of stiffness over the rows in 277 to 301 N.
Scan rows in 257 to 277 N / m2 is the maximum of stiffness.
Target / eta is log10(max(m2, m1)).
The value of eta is 0.784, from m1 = 5.519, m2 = 6.078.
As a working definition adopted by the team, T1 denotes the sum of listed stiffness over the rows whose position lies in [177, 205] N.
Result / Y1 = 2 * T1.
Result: 77.3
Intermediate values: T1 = 38.6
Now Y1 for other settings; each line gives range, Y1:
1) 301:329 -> 68.6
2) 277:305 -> 75.1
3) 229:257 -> 81.3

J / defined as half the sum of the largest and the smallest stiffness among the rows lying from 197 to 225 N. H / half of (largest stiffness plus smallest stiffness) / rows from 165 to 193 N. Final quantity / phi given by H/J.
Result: 1.05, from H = 5.73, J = 5.5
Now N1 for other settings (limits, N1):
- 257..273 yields 6.078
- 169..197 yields 5.988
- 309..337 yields 5.06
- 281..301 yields 5.519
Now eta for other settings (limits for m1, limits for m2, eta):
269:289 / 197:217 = 0.747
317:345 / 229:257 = 0.789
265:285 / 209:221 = 0.758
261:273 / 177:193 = 0.770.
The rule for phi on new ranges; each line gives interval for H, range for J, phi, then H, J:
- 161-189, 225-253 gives 0.99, 5.85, 5.9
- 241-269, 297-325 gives 1.16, 5.78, 5.0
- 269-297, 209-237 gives 0.98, 5.44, 5.6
